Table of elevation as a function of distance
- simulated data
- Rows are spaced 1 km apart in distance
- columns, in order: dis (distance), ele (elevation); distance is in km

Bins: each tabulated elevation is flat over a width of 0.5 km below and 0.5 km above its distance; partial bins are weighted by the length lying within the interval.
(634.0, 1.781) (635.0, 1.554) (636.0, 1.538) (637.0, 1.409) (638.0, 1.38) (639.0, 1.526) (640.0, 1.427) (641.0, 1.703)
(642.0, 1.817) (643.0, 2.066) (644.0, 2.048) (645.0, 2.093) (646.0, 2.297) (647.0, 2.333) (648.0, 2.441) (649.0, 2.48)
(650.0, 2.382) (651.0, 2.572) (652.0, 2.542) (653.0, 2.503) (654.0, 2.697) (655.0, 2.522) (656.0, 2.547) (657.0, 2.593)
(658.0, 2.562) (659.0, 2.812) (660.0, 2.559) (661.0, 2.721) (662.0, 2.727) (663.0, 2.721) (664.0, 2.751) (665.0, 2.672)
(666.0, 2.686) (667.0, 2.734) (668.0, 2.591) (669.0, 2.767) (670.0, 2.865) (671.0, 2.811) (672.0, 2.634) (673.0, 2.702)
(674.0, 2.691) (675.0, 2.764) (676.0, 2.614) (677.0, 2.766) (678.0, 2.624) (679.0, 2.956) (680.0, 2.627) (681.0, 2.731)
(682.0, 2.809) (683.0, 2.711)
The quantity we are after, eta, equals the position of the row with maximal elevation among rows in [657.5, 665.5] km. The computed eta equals 659.0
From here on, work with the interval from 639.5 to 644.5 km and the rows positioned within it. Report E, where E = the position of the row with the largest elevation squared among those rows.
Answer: 643.0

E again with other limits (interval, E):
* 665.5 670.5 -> 670.0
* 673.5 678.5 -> 677.0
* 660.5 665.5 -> 664.0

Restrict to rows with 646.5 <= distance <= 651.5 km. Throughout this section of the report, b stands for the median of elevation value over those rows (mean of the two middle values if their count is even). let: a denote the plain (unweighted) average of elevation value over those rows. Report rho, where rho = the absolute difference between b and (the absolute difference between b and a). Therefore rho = 2.44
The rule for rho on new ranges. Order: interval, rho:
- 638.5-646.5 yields 1.87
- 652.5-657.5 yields 2.52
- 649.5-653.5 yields 2.50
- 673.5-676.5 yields 2.69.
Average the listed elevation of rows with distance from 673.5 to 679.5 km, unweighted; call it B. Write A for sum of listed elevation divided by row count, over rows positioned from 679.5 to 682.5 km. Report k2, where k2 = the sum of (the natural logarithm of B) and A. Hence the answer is 3.7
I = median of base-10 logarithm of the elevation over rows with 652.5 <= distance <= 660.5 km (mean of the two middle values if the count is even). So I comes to 0.408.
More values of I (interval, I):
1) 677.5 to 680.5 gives 0.419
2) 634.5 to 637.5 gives 0.187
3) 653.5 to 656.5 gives 0.406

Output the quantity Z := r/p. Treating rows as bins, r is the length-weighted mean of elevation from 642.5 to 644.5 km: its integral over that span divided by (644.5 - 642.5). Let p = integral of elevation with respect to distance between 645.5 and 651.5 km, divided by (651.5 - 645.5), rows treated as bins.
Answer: 0.85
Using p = 2.4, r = 2.1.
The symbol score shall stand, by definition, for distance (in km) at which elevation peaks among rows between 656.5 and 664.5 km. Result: 659.0 km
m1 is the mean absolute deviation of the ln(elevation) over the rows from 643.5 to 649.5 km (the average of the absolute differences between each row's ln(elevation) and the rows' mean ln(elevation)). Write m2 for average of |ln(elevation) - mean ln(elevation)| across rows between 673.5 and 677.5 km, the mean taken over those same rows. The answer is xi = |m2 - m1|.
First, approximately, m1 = 0.0632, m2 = 0.021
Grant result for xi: 0.042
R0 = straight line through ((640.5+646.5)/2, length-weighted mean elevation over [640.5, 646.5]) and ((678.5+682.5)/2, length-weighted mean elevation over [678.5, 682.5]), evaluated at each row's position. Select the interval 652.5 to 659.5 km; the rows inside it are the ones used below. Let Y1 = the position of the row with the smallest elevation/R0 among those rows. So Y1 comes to 658.0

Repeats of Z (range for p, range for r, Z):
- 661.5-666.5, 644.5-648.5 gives 0.84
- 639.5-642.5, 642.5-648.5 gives 1.34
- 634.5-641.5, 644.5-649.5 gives 1.55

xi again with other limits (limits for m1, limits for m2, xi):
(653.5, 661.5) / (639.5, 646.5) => 0.093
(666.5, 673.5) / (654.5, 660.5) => 0.001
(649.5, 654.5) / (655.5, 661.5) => 0.003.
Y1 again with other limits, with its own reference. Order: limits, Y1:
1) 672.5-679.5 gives 678.0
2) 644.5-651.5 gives 645.0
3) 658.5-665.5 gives 665.0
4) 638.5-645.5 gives 640.0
